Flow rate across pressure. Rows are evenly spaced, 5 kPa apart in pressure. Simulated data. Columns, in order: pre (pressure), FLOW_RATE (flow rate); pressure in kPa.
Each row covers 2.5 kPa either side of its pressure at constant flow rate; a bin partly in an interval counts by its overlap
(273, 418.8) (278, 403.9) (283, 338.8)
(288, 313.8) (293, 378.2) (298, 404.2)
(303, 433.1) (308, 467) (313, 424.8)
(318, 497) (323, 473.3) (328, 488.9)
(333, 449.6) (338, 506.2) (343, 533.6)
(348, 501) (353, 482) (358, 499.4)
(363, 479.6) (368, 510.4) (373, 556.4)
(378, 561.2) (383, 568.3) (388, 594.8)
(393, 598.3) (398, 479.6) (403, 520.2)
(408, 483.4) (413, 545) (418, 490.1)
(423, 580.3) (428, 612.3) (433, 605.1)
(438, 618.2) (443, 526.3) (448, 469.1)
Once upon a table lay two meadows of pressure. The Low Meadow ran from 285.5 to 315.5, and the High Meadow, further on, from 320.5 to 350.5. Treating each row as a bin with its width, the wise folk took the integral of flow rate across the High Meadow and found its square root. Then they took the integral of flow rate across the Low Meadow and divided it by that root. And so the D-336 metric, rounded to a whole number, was 100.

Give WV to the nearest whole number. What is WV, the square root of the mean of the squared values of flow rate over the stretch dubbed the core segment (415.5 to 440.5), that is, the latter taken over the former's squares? 583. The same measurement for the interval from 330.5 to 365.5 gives 494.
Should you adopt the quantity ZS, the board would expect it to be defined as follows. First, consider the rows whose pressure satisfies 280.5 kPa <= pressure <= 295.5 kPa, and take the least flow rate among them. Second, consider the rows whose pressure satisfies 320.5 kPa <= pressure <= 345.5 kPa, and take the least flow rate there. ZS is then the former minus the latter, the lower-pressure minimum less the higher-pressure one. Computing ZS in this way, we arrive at -136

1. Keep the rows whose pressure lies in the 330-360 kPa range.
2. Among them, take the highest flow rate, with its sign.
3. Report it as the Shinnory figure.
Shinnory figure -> 533.6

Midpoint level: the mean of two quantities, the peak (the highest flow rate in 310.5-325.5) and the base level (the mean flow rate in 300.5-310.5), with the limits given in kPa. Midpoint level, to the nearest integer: 474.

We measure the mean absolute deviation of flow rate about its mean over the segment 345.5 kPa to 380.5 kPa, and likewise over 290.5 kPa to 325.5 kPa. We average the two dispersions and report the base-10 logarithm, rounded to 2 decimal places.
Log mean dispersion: 1.48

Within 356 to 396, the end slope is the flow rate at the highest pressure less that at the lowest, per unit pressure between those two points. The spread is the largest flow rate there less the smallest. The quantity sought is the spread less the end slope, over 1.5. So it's 77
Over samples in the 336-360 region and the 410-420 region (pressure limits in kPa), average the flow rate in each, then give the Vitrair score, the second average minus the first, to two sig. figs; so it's 13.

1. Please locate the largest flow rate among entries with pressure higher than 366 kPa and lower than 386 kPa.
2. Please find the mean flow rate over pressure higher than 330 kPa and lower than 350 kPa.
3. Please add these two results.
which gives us 1066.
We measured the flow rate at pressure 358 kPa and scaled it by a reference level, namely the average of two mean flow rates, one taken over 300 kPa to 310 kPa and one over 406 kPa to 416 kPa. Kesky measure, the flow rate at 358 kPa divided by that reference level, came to 1.04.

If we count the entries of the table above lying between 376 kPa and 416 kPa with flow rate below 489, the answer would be 2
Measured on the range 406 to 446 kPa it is 1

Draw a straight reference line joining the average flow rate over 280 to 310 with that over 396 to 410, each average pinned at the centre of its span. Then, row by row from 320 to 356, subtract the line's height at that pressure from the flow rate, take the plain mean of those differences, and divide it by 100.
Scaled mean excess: 0.60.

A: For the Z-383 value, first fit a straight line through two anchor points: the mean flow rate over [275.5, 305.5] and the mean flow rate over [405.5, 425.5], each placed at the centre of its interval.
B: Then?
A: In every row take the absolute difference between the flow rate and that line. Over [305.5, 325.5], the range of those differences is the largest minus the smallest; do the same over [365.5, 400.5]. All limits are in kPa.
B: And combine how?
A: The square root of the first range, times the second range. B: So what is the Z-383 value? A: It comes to 632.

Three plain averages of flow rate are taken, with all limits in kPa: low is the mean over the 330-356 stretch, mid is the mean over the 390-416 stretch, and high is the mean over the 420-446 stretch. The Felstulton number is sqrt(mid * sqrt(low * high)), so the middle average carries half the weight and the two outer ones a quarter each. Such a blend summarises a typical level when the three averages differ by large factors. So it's 532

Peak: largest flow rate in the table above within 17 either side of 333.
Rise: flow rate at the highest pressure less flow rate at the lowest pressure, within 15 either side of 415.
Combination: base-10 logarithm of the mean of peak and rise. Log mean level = 2.50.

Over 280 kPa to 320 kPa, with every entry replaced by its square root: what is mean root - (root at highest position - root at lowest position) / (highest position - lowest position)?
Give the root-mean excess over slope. 20.0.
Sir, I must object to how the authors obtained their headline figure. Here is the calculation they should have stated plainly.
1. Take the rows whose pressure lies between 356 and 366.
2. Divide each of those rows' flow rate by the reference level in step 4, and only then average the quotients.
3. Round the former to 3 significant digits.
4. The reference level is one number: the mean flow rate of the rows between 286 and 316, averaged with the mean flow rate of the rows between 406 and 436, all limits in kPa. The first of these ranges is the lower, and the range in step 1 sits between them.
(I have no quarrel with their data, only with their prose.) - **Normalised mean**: 1.02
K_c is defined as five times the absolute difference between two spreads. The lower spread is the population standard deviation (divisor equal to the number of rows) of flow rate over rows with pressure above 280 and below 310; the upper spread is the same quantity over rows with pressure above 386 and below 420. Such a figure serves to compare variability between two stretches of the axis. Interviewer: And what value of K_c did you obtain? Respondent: 27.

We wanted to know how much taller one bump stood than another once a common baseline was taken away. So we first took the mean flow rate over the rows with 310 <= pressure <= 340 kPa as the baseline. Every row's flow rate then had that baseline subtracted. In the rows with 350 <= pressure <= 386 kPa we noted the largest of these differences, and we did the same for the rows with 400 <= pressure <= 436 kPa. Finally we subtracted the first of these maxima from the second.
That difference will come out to 44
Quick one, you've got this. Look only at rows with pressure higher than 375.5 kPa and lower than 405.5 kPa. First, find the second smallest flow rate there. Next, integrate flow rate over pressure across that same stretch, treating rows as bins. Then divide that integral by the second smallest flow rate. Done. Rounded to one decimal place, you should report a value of 31.9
